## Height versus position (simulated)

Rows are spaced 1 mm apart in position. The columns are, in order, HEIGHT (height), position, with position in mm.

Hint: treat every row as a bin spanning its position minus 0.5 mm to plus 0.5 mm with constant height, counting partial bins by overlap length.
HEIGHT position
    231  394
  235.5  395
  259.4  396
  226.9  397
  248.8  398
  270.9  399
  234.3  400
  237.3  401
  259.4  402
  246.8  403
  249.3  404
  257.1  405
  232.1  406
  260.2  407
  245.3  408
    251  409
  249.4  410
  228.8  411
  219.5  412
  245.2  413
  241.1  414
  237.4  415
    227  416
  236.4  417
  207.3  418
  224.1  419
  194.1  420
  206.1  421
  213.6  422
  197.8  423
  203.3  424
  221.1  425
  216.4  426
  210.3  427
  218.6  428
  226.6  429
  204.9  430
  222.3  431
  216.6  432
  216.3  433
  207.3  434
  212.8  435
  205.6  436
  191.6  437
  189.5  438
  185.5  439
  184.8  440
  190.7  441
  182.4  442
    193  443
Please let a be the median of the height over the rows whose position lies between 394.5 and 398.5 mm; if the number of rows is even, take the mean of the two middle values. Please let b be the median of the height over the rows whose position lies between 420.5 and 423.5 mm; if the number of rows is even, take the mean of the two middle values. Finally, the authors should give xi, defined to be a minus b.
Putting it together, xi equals 36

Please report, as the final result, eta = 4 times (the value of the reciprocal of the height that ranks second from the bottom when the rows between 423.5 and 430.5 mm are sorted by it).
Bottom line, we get 0.0181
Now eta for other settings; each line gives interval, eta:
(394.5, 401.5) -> 0.0154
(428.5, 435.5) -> 0.0180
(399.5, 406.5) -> 0.0156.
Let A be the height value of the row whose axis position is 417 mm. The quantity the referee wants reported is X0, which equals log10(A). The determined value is 2.37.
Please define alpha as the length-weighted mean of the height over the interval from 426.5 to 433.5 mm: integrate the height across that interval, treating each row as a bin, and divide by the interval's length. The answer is 217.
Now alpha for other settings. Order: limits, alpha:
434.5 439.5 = 197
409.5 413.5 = 236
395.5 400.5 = 248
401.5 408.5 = 250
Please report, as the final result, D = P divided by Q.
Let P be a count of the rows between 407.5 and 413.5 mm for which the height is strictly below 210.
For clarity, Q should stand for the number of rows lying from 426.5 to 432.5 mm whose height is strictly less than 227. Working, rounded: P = 0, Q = 6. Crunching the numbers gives 0.00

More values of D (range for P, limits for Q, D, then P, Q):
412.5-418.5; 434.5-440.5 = 0.17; 1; 6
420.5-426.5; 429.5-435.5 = 0.50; 3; 6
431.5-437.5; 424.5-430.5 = 0.50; 3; 6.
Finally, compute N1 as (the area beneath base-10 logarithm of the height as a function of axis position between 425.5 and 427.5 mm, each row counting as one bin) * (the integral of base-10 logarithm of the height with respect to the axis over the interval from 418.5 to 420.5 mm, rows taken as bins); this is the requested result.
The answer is 21.6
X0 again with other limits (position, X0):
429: 2.36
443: 2.29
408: 2.39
